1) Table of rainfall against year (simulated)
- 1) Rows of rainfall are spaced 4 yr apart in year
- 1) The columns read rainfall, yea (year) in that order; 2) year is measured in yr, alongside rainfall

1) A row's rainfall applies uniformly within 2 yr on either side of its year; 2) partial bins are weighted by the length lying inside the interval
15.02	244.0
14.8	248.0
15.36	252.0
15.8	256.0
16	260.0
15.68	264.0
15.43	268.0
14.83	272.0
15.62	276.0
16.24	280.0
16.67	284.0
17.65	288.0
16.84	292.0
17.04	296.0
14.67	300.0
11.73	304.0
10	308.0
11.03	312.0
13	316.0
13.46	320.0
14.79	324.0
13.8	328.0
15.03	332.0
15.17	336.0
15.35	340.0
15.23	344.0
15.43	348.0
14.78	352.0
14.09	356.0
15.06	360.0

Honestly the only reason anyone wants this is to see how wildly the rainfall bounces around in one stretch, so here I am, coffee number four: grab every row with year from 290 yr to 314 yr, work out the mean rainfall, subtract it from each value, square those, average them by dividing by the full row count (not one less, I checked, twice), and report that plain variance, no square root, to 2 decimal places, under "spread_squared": 7.75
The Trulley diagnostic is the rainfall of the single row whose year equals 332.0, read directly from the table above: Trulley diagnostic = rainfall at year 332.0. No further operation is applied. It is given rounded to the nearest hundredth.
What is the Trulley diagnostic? 15.03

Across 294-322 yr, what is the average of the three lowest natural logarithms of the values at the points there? 2.39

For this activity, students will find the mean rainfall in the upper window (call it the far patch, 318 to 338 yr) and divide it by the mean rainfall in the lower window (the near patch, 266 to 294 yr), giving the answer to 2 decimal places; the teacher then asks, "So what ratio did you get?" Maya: 0.89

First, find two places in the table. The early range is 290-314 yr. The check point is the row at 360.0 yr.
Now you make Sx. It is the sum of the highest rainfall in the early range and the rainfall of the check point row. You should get 32.1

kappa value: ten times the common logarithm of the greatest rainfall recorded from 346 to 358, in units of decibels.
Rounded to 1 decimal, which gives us 11.9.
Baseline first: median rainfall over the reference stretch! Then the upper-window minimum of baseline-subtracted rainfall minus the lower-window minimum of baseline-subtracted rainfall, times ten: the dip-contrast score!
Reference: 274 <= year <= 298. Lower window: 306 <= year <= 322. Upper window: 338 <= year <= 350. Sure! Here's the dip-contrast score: 52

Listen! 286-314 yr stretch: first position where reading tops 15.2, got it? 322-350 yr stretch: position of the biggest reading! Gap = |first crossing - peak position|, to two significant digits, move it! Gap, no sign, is 60 yr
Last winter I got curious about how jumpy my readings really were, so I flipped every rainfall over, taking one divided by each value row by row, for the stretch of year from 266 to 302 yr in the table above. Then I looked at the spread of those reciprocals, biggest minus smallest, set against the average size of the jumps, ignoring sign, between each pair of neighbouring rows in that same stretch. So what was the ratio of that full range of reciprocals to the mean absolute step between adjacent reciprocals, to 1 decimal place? 3.5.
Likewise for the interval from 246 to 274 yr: 3.0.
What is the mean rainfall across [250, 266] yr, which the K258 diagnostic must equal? 15.7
